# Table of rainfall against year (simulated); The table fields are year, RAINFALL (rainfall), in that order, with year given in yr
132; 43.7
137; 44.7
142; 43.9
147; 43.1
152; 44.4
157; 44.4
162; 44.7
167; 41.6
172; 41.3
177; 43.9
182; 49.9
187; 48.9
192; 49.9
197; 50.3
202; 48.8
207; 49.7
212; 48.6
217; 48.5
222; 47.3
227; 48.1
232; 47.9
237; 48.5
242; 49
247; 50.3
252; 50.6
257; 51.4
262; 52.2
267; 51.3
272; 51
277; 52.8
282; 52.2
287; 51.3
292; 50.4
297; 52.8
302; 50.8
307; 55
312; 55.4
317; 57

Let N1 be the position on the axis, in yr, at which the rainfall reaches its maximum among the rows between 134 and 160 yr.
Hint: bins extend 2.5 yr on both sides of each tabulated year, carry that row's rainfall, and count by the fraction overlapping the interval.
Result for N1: 137 yr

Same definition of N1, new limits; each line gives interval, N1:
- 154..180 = 162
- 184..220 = 197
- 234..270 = 262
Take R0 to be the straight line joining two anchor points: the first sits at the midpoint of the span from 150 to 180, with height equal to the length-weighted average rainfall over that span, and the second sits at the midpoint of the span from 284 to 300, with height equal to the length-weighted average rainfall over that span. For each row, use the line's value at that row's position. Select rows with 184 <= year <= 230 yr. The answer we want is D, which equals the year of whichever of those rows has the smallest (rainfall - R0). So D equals 222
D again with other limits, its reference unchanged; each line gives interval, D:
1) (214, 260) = 232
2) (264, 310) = 302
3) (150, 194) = 172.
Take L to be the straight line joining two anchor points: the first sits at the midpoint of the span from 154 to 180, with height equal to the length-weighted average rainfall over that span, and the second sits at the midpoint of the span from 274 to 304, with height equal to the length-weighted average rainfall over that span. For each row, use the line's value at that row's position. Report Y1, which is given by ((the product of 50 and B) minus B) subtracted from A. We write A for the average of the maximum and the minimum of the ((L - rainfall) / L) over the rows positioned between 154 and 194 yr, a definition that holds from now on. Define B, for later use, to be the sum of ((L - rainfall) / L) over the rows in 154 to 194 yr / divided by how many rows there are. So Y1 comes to 1.9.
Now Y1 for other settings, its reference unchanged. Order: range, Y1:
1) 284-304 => -0.7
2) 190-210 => 4.3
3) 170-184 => 1.1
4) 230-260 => 0.9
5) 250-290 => 1.2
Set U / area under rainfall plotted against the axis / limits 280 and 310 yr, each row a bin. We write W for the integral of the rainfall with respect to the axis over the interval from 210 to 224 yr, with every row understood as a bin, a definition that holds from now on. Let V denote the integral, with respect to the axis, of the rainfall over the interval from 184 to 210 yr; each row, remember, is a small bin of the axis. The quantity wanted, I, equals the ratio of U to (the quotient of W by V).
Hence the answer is 2987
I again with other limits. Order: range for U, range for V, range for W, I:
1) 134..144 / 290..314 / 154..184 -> 424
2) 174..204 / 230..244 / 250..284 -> 562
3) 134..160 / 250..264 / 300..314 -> 1096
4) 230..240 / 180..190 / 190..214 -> 201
